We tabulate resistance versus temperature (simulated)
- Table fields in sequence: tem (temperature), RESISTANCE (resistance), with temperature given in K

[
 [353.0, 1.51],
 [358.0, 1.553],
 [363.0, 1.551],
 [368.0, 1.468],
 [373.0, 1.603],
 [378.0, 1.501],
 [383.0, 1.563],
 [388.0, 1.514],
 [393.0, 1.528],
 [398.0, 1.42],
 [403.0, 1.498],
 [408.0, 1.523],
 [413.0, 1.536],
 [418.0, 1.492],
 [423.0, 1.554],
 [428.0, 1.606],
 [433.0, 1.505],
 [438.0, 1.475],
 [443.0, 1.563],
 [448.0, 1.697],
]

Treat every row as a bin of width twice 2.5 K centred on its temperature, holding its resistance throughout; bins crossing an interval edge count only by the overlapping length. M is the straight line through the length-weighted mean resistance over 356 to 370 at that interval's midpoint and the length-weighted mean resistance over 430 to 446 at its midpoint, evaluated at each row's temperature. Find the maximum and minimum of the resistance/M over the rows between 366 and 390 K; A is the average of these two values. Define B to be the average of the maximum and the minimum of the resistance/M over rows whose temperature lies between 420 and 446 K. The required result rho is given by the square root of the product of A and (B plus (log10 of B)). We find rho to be 1.012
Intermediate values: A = 1.01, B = 1.01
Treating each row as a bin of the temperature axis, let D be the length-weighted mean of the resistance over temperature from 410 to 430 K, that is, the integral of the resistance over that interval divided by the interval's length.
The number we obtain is 1.54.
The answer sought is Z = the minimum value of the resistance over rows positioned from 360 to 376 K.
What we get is 1.468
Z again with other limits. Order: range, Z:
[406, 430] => 1.492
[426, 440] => 1.475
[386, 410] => 1.42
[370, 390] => 1.501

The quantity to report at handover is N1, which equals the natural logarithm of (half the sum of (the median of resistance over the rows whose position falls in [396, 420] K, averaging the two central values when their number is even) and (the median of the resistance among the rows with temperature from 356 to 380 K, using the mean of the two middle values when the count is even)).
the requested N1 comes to 0.422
